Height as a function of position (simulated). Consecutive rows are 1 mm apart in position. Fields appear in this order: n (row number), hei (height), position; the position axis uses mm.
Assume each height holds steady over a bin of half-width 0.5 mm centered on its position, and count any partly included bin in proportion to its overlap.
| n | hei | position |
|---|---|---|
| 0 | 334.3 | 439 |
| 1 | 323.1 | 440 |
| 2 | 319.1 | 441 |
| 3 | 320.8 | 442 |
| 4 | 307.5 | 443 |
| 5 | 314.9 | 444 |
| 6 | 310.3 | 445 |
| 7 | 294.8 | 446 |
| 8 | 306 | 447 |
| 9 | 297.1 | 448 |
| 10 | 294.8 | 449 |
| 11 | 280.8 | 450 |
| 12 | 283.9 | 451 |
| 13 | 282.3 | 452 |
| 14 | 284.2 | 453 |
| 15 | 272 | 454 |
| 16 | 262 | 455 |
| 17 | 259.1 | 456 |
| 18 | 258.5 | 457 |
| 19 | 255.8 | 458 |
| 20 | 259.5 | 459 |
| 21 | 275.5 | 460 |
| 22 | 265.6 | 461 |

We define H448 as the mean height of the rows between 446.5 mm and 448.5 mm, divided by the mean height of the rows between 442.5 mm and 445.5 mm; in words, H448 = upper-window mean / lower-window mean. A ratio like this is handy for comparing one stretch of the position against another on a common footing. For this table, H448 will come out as 0.97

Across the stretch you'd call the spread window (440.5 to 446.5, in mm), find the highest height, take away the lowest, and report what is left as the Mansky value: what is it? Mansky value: 26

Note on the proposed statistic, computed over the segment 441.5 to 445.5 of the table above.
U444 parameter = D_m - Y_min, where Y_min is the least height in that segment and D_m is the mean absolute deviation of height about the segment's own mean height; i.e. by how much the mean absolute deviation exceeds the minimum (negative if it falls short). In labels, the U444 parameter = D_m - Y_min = -303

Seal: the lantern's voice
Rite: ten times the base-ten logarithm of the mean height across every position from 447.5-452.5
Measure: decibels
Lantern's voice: 24.6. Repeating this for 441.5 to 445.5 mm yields 25.0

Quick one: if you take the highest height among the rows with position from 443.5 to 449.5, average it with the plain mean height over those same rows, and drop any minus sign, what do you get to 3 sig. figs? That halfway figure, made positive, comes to 309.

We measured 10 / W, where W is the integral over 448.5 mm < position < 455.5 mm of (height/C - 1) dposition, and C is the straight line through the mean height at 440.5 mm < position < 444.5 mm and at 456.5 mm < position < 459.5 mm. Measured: -1485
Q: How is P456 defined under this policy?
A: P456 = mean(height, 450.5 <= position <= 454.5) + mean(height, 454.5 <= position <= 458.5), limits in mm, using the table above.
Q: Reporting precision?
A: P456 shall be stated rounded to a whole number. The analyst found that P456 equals 539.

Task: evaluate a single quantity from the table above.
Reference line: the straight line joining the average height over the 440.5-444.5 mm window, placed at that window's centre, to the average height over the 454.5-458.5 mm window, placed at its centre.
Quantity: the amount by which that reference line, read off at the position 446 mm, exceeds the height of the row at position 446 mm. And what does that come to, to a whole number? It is 7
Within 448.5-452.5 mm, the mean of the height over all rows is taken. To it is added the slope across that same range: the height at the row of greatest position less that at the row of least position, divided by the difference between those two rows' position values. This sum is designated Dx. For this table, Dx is 281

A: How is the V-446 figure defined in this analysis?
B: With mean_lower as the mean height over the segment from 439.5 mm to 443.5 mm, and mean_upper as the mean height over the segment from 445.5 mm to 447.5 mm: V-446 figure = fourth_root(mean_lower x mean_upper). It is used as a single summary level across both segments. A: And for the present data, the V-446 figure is 17.6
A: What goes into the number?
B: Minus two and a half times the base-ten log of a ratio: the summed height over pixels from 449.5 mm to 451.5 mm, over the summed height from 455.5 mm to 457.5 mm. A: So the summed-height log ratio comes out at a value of -0.095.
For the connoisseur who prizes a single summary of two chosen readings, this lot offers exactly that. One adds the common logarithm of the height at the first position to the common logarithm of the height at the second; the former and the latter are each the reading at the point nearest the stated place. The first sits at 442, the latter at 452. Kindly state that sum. 4.96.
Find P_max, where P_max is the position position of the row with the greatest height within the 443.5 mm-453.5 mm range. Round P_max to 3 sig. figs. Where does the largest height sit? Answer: 444 mm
